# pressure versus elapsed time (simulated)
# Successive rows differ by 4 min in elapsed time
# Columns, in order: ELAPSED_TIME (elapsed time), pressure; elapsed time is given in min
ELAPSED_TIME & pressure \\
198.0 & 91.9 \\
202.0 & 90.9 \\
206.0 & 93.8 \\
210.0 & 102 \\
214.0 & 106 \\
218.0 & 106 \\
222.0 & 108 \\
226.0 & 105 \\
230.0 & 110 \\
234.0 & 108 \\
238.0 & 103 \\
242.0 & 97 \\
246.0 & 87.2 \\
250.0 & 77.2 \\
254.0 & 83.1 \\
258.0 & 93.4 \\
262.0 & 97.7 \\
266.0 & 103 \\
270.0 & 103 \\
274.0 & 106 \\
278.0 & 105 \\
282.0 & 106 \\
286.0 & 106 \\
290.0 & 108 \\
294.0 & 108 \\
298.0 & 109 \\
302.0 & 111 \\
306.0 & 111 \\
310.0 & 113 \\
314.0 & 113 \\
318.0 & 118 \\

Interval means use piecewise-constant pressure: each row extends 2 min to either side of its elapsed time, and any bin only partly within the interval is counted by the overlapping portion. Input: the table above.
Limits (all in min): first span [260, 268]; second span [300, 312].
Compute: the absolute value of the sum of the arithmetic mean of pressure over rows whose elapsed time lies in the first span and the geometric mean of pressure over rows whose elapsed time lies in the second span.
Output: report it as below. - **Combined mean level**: 212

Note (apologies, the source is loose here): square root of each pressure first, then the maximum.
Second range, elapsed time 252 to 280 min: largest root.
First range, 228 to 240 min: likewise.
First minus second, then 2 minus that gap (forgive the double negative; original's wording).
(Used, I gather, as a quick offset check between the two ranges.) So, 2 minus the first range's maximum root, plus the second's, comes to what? 1.81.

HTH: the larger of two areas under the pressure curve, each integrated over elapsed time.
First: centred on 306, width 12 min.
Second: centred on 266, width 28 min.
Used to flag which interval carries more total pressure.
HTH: 2765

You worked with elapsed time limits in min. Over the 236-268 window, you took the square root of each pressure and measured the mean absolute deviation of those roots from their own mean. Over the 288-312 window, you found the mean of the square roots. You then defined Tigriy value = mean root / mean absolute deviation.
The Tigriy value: 26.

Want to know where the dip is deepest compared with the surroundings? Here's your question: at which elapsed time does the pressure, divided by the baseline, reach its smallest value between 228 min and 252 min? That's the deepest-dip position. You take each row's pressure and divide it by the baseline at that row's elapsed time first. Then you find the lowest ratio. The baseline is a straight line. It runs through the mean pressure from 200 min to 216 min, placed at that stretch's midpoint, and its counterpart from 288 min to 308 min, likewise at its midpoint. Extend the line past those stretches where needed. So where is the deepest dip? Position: 250.0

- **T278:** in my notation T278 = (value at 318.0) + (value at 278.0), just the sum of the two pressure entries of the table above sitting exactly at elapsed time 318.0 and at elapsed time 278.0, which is 223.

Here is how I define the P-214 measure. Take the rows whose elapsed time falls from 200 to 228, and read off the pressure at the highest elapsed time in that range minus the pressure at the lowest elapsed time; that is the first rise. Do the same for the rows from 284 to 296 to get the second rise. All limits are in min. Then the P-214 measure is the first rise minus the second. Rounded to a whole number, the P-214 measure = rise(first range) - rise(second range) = 12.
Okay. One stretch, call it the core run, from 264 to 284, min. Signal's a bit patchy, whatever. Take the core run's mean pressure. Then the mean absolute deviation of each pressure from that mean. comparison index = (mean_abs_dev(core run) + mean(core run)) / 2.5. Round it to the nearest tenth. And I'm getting 42.4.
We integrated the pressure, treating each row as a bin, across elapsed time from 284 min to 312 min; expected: 3064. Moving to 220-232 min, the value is 1292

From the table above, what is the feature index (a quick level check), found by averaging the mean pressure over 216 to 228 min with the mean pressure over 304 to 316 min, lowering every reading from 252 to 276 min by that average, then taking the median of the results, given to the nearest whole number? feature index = -9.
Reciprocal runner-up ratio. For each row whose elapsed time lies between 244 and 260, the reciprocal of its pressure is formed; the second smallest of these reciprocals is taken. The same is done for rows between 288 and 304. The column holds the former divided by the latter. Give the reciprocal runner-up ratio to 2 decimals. 1.25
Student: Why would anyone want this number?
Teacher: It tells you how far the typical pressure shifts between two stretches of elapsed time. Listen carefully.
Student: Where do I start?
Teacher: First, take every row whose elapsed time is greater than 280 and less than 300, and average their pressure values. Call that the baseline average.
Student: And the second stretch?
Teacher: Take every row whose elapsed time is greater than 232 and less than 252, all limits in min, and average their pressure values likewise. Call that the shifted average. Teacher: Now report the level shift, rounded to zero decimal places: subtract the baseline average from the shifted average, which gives -13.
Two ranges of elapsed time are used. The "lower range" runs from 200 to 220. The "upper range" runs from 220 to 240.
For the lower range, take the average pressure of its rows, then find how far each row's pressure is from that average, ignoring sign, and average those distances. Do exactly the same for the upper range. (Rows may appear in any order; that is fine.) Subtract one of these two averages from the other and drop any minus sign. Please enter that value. 3.7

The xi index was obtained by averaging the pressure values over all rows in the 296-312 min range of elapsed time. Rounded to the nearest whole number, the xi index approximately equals 111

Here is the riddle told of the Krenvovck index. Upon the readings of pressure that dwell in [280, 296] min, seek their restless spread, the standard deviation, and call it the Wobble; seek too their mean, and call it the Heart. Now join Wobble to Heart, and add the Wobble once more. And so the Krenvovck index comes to 109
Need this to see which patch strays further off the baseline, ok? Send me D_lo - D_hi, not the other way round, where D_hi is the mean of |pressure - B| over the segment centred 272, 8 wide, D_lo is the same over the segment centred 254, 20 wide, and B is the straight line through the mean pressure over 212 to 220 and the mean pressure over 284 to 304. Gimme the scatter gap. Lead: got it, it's 16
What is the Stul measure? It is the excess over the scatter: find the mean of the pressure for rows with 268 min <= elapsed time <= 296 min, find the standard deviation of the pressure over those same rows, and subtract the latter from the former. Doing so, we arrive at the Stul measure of 104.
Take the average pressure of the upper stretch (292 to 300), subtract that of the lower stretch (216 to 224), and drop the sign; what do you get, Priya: 1.5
